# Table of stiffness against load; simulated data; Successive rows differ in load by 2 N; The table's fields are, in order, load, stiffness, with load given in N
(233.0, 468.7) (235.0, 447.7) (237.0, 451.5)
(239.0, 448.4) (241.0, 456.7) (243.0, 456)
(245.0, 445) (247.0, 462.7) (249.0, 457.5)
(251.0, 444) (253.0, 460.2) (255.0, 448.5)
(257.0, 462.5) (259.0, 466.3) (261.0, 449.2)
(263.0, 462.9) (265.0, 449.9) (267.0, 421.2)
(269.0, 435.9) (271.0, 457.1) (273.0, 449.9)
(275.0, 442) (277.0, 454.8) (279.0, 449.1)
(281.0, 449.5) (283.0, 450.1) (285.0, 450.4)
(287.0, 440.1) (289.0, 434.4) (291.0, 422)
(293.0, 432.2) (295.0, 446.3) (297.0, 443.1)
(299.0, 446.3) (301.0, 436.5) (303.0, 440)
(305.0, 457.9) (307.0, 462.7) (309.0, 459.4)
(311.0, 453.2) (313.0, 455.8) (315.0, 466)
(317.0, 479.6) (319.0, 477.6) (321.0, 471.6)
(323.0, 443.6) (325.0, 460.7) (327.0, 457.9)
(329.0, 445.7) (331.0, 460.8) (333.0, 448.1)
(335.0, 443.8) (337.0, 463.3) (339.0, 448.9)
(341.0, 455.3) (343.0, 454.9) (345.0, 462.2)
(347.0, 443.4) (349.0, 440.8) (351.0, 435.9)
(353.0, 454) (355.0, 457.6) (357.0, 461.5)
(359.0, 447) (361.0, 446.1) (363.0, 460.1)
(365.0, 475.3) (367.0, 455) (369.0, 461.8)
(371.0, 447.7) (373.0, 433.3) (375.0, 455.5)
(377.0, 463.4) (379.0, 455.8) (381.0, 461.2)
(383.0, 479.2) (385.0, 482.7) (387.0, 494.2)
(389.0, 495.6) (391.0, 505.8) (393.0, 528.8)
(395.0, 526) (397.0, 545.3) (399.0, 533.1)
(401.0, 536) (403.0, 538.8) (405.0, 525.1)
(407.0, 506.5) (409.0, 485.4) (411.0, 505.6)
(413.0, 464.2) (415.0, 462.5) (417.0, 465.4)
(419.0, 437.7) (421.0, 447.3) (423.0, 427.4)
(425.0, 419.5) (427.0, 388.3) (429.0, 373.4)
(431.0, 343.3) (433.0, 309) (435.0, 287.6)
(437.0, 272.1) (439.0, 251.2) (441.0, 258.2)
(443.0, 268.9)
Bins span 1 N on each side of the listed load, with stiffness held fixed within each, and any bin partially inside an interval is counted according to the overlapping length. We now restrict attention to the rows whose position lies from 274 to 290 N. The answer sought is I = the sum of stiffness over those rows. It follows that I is 3570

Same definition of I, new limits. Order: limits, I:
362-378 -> 3652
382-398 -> 4058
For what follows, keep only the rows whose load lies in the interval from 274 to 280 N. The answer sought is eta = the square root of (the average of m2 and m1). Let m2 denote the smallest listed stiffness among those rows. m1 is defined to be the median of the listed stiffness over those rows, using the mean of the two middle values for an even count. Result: 21.1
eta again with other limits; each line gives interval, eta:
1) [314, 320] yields 21.7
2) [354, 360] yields 21.3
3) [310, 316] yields 21.3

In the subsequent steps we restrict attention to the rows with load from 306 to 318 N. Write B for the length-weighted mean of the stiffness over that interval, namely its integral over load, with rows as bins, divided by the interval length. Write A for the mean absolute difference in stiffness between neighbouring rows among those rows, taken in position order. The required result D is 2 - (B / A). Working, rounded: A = 7.2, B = 463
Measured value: -62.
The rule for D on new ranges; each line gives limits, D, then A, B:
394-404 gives -56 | 9.3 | 536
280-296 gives -56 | 7.7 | 441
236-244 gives -110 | 4.0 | 453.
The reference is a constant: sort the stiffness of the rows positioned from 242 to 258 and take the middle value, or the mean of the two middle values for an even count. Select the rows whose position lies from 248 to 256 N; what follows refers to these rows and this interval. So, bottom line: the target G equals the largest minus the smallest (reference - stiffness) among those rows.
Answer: 16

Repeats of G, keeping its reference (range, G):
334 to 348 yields 20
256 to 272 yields 45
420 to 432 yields 104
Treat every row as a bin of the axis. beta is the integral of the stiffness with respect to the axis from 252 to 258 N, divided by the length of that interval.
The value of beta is 457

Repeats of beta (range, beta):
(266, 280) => 444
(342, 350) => 450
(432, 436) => 298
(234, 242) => 451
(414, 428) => 435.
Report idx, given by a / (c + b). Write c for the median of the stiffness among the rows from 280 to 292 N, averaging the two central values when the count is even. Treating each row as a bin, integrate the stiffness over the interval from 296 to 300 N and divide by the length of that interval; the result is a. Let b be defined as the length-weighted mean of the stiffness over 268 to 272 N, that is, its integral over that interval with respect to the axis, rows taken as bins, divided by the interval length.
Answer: 0.50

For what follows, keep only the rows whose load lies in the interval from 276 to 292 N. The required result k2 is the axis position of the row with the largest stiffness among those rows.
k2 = 277.0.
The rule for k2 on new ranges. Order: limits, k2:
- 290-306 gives 305.0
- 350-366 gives 365.0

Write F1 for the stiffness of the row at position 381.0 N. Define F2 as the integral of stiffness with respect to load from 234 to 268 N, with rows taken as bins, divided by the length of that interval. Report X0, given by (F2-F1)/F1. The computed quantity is -0.02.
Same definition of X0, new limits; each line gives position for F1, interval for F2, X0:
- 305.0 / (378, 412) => 0.11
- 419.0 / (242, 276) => 0.03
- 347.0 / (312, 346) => 0.03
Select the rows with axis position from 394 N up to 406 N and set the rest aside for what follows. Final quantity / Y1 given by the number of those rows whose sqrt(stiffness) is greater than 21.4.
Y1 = 6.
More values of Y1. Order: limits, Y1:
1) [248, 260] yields 3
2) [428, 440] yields 0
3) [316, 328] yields 4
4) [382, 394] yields 6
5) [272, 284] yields 0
